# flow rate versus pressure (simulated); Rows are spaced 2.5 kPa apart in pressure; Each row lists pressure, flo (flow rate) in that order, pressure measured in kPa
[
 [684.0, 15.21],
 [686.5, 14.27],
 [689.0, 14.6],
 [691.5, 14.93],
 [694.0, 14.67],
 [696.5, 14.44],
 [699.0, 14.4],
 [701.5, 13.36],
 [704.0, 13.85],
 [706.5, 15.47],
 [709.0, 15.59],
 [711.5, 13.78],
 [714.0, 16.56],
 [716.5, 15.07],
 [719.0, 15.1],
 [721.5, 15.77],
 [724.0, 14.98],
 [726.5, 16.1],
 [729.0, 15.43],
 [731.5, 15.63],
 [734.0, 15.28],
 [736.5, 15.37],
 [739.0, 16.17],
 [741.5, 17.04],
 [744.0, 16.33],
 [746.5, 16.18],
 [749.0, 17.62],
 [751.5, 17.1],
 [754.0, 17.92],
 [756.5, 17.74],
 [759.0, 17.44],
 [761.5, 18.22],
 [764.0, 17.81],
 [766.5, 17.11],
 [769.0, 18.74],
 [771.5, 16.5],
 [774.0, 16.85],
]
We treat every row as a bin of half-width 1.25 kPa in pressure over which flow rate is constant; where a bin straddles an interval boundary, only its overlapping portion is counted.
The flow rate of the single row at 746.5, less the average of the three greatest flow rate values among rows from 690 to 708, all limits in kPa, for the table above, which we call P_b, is 1.2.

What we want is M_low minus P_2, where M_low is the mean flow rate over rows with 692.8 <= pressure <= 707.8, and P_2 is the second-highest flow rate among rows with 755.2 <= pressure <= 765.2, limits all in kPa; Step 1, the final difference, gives -3.4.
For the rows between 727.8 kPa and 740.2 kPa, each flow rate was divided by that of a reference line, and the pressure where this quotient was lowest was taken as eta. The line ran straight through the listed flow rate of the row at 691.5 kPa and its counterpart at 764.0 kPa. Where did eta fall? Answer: 736.5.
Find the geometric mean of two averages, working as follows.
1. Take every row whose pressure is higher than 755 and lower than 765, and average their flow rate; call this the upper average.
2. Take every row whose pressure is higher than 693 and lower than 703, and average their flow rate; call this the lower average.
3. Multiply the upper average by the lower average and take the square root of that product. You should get 15.9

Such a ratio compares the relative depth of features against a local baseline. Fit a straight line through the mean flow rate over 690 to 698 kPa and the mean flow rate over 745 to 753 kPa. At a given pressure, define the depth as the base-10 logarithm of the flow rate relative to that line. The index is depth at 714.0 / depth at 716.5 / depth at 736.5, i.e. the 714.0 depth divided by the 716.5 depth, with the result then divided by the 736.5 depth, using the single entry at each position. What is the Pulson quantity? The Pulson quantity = 63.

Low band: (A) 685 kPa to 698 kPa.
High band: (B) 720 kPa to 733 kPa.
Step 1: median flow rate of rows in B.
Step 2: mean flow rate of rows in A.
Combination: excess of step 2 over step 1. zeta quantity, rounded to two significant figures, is -1.0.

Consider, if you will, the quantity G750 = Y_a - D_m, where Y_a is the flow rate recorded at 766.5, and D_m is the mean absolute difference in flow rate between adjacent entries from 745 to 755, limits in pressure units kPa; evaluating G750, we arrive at 16.2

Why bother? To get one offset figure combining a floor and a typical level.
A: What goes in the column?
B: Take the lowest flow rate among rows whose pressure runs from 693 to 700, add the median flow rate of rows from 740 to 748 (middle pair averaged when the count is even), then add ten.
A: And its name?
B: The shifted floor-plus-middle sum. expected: 40.7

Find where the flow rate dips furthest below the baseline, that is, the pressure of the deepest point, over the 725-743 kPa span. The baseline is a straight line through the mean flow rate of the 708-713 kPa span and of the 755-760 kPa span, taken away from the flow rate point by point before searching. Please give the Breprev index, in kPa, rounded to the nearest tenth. 736.5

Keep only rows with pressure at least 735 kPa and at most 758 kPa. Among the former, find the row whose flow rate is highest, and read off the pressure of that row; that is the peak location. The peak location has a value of 754.0 kPa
